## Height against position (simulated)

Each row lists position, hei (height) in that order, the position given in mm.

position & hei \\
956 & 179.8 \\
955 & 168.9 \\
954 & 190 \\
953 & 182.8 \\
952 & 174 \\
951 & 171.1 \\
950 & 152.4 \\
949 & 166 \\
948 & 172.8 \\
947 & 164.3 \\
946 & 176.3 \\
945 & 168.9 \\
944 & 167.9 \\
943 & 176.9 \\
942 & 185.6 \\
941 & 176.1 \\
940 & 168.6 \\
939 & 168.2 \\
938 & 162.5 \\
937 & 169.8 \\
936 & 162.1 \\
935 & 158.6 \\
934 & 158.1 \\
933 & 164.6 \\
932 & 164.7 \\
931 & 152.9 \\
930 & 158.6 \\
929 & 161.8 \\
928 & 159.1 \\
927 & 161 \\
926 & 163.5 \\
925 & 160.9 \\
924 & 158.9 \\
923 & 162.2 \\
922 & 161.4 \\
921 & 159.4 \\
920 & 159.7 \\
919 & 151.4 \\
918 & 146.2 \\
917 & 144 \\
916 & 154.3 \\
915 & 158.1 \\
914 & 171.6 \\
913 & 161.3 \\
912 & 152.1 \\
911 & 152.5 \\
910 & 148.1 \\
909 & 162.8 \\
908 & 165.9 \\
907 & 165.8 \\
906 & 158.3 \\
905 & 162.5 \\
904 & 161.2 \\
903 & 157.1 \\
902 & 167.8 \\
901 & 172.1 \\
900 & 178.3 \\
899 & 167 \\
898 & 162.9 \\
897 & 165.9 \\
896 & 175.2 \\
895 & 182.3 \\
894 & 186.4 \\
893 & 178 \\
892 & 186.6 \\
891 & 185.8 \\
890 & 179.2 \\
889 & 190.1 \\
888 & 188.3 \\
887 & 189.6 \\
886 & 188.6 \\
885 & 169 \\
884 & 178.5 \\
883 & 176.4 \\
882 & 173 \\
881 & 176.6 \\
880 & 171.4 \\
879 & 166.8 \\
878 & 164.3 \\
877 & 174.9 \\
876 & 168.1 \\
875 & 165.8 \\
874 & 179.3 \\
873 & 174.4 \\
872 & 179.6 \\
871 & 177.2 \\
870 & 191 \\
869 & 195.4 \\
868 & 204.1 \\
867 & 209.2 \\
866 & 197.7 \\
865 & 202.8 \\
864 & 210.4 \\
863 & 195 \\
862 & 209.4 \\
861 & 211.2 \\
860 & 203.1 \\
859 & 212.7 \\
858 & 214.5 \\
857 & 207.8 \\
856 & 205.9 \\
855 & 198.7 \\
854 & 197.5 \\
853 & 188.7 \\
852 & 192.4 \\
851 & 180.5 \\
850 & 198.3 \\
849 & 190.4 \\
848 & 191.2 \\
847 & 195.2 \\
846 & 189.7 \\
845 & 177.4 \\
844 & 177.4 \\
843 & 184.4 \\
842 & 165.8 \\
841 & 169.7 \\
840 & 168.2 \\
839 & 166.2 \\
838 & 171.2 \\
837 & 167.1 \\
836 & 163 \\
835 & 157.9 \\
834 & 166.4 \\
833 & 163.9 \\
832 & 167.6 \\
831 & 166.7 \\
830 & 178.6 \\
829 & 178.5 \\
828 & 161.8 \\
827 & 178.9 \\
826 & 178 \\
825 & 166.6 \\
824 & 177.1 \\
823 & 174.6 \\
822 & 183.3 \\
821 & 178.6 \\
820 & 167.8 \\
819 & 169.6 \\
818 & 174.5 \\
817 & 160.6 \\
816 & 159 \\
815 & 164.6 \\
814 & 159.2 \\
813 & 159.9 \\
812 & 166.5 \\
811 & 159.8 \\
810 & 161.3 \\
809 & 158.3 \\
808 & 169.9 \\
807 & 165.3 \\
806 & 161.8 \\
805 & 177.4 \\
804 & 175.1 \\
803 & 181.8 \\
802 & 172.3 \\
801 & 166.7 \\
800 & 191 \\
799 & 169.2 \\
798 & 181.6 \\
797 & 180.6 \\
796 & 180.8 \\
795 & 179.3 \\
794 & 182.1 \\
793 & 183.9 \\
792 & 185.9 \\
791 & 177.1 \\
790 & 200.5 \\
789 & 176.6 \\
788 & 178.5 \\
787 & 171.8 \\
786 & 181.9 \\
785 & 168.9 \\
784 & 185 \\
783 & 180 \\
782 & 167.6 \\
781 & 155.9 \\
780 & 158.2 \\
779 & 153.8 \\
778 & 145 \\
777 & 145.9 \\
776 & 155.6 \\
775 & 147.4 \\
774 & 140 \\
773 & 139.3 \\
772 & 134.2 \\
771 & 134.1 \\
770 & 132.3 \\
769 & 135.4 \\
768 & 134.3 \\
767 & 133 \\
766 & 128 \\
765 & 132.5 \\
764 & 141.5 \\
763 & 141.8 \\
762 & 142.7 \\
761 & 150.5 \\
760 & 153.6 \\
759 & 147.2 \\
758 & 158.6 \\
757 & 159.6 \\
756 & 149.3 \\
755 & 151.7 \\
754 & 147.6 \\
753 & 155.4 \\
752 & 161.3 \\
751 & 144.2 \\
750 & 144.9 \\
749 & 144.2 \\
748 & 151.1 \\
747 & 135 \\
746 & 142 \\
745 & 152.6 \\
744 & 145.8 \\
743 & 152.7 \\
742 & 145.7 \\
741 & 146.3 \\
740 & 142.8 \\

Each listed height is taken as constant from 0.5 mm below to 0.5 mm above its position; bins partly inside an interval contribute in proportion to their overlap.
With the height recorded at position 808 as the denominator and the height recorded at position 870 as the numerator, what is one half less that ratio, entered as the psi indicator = -0.62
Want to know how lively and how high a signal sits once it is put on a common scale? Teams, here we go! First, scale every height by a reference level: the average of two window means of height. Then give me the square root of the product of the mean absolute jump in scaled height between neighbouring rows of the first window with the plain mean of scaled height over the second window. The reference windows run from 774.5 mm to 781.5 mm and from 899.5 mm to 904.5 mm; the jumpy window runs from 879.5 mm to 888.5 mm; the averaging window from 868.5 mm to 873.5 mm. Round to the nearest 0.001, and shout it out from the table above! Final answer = 0.203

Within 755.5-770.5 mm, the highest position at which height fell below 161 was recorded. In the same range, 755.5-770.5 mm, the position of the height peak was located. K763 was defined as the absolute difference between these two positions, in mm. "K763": 13 mm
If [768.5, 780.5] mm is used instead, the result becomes 0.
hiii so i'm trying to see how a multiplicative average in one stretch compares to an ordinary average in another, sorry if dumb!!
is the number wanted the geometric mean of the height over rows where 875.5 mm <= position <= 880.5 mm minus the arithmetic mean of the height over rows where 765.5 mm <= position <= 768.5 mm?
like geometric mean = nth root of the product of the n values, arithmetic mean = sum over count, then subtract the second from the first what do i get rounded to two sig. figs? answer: 37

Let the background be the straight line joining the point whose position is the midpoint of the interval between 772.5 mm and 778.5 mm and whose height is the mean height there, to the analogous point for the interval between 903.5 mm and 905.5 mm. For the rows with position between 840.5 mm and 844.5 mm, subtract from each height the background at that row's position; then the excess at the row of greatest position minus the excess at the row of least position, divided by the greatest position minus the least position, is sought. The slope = 2.4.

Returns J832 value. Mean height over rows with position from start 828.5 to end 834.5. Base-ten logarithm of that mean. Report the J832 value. 2.23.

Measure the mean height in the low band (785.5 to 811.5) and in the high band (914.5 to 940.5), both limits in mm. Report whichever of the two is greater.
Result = 176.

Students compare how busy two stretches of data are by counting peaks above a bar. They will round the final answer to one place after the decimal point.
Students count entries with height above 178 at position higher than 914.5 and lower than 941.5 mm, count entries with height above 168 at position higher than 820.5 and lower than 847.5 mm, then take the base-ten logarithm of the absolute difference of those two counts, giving 1.2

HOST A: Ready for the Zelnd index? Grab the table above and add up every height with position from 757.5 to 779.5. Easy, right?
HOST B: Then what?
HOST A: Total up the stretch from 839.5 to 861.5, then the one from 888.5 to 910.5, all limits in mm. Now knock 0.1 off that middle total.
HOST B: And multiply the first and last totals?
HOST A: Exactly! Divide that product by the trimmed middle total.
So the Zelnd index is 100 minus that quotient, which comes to -2685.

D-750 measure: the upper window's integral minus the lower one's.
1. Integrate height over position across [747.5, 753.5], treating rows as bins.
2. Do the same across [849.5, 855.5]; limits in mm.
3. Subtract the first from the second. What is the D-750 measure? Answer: 255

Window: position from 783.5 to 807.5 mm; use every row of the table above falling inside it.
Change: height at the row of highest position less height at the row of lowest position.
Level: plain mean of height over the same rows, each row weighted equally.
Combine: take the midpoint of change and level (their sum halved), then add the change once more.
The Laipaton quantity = 60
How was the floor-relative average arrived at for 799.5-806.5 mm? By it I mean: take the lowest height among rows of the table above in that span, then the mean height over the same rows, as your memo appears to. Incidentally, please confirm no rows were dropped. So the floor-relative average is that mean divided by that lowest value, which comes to 1.08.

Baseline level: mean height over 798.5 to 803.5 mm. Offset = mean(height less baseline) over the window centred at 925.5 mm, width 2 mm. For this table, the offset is -14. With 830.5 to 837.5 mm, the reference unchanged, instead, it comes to -12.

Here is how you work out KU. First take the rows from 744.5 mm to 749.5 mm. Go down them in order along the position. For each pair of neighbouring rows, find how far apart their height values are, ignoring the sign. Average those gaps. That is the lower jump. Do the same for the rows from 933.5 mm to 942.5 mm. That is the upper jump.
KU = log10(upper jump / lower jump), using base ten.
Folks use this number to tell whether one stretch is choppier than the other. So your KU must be -0.29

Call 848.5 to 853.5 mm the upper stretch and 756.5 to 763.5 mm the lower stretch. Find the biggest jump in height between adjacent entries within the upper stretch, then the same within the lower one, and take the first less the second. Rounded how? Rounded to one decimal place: 6.4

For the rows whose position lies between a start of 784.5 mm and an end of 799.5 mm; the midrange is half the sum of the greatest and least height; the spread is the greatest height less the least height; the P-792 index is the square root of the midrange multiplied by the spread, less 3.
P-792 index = 73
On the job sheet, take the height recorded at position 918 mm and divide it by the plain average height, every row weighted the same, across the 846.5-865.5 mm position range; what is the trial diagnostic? 0.73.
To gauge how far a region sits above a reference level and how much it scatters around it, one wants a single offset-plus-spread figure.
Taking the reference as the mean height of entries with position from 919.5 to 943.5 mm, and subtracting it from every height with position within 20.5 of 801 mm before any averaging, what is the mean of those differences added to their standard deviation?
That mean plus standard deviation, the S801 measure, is 19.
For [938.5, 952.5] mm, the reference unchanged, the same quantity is 14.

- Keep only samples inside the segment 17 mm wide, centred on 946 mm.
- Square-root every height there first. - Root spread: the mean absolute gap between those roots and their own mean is 0.26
